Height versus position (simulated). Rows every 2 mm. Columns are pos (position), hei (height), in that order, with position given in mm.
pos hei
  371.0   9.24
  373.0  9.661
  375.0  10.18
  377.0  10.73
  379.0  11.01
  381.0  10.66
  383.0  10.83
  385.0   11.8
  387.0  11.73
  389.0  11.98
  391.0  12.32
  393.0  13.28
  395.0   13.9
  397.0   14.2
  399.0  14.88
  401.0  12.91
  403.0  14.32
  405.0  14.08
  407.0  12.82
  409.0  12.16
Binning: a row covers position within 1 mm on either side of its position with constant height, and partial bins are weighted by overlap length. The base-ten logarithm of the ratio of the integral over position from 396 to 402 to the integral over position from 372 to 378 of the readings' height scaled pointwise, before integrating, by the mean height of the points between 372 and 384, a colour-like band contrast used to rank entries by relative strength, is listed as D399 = 0.14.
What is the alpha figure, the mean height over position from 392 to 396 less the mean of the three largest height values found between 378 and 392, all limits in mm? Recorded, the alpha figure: 1.6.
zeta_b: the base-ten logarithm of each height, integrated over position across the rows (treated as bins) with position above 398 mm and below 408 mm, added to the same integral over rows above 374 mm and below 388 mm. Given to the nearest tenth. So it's 26.0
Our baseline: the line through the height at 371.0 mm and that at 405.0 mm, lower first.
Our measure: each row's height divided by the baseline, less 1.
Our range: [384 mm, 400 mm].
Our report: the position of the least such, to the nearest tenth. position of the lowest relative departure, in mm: 389.0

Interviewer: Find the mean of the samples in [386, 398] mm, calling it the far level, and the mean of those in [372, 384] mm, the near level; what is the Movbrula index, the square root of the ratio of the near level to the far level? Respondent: 0.90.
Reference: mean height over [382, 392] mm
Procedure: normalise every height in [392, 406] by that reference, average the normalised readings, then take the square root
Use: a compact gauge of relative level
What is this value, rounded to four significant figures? 1.090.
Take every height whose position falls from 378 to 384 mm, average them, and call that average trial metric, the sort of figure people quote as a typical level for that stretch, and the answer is 10.8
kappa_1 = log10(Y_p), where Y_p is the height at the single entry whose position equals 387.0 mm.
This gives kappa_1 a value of 1.07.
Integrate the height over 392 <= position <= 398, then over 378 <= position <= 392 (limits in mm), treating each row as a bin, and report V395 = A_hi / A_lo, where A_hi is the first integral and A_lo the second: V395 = 0.52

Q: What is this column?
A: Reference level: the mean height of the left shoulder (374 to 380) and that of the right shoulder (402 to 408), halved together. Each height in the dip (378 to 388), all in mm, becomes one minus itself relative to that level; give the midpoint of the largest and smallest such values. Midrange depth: 0.08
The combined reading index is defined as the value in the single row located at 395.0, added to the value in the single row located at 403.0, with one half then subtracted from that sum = 27.7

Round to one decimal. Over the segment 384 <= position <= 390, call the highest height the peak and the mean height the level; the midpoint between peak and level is 11.9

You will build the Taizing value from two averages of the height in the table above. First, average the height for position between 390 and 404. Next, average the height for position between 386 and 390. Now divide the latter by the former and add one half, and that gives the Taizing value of 1.37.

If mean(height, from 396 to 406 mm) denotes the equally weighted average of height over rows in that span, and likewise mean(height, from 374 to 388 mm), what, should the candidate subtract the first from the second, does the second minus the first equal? -3.1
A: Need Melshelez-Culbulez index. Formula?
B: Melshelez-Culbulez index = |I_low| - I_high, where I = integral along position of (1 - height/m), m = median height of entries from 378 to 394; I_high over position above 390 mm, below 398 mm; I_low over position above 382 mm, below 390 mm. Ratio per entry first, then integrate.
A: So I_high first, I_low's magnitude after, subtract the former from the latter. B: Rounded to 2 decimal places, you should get 1.25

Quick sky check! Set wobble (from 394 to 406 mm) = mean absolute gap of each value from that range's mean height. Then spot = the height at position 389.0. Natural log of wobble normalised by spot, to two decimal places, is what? -3.33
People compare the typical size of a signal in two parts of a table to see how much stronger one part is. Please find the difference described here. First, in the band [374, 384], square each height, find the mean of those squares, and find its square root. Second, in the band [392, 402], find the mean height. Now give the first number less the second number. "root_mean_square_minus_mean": -3.1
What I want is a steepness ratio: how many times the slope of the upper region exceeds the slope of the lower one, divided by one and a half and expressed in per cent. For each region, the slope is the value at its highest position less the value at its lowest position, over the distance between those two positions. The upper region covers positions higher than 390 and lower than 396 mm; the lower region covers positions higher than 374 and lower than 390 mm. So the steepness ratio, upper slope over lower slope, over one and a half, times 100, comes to 205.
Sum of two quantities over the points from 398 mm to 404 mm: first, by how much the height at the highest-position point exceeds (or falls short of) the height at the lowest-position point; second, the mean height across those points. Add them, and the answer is 13.5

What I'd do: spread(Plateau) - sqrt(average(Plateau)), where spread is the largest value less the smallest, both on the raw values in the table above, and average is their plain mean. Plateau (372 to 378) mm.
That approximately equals -2.1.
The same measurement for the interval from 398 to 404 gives -1.8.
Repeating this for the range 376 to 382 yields -2.9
